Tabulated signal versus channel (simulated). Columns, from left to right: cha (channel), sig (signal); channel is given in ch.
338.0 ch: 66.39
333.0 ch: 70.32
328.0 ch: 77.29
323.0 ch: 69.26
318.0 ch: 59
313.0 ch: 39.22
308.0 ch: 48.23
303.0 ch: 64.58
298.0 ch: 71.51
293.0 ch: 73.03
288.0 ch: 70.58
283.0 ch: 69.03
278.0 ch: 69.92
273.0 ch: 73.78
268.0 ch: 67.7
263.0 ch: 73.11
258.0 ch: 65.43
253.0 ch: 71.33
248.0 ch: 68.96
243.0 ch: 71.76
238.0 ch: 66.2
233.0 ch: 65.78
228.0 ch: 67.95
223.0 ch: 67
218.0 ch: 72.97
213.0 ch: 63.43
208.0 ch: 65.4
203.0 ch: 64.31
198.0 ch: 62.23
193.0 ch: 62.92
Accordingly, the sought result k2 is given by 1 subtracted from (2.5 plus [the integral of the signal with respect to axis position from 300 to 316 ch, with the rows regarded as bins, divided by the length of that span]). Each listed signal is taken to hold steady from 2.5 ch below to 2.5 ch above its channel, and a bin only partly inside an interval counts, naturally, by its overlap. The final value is 53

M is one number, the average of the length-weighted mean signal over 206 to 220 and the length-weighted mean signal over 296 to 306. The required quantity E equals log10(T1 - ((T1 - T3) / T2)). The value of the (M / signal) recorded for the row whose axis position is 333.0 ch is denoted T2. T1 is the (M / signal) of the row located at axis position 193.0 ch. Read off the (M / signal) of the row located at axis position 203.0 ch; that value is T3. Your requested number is 0.02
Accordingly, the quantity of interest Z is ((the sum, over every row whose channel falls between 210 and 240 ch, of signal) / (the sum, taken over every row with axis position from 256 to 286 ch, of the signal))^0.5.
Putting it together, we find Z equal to 0.98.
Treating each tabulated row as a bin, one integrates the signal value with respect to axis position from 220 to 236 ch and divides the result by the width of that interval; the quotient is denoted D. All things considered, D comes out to 67.1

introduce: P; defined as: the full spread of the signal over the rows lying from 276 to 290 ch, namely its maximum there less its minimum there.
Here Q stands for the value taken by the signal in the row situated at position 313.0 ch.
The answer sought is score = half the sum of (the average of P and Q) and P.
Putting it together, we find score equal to 11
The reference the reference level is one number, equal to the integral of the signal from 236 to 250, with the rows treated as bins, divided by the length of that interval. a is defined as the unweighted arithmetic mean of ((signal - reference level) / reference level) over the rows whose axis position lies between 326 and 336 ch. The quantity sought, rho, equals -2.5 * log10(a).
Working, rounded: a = 0.07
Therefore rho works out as 2.9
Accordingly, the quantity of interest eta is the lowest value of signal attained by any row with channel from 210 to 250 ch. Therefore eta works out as 63.43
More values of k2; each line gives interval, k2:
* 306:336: 62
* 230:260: 70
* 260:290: 72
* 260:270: 72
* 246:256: 71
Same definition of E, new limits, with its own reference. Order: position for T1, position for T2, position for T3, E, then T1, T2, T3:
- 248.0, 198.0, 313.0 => 0.22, 0.97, 1.08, 1.71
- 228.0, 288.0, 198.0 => 0.03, 0.99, 0.95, 1.08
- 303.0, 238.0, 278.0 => -0.02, 1.04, 1.01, 0.96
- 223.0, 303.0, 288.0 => -0.02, 1.00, 1.04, 0.95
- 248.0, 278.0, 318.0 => 0.06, 0.97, 0.96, 1.14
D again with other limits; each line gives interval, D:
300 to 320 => 53.1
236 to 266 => 69.5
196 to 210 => 64.0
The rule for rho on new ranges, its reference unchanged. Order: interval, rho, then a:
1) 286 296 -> 3.5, 0.04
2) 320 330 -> 3.0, 0.06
